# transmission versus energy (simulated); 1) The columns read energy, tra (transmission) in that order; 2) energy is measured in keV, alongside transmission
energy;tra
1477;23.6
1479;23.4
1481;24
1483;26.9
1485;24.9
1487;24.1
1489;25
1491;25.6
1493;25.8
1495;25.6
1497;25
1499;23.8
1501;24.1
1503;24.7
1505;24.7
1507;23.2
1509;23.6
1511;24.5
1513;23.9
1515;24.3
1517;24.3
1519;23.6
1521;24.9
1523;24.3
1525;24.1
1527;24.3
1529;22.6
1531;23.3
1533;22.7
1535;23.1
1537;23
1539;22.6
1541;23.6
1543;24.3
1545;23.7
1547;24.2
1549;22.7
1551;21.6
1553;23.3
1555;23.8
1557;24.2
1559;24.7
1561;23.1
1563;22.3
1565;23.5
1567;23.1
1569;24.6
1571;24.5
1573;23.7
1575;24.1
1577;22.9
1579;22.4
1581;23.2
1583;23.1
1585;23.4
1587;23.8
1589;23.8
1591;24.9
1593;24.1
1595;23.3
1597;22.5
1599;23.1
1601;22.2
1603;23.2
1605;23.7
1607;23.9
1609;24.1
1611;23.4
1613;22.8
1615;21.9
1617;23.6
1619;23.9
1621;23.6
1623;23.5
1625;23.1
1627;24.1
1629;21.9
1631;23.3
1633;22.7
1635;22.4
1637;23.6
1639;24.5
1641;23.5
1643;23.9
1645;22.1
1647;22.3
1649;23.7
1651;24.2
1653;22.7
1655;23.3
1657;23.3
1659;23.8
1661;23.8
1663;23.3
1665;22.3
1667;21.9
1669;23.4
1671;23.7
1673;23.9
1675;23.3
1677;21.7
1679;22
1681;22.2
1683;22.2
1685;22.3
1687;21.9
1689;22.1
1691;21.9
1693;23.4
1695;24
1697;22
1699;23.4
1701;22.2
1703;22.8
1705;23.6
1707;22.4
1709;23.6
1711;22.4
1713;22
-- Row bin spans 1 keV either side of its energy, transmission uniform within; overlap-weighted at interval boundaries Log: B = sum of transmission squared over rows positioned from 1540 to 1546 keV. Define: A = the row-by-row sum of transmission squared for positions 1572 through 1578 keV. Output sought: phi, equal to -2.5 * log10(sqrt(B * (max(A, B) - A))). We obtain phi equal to -6.07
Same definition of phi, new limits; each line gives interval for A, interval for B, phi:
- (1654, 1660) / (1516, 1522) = -6.64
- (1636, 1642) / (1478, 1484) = -6.76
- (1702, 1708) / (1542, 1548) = -6.80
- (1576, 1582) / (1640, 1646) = -6.10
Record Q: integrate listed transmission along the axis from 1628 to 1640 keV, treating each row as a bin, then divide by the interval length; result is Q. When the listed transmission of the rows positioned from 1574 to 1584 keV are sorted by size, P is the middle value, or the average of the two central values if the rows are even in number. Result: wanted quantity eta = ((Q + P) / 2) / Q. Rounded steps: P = 23.10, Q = 23.1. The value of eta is 1.00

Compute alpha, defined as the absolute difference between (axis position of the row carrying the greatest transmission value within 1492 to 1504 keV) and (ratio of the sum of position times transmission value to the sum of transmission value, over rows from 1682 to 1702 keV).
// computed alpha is 199.1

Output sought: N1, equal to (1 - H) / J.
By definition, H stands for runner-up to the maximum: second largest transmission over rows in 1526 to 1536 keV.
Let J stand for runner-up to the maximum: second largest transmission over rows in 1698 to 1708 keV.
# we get -0.95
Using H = 23.3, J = 23.4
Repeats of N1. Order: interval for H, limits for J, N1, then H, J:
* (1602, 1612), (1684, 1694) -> -1.03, 23.9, 22.3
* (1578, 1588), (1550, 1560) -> -0.93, 23.4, 24.2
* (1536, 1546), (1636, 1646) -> -0.95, 23.7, 23.9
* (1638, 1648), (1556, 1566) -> -0.95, 23.9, 24.2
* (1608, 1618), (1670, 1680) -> -0.95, 23.6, 23.7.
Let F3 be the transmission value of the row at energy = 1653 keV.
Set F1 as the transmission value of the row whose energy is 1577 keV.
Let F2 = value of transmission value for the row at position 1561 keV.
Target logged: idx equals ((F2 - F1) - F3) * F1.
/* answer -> -515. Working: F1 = 22.9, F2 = 23.1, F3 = 22.7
